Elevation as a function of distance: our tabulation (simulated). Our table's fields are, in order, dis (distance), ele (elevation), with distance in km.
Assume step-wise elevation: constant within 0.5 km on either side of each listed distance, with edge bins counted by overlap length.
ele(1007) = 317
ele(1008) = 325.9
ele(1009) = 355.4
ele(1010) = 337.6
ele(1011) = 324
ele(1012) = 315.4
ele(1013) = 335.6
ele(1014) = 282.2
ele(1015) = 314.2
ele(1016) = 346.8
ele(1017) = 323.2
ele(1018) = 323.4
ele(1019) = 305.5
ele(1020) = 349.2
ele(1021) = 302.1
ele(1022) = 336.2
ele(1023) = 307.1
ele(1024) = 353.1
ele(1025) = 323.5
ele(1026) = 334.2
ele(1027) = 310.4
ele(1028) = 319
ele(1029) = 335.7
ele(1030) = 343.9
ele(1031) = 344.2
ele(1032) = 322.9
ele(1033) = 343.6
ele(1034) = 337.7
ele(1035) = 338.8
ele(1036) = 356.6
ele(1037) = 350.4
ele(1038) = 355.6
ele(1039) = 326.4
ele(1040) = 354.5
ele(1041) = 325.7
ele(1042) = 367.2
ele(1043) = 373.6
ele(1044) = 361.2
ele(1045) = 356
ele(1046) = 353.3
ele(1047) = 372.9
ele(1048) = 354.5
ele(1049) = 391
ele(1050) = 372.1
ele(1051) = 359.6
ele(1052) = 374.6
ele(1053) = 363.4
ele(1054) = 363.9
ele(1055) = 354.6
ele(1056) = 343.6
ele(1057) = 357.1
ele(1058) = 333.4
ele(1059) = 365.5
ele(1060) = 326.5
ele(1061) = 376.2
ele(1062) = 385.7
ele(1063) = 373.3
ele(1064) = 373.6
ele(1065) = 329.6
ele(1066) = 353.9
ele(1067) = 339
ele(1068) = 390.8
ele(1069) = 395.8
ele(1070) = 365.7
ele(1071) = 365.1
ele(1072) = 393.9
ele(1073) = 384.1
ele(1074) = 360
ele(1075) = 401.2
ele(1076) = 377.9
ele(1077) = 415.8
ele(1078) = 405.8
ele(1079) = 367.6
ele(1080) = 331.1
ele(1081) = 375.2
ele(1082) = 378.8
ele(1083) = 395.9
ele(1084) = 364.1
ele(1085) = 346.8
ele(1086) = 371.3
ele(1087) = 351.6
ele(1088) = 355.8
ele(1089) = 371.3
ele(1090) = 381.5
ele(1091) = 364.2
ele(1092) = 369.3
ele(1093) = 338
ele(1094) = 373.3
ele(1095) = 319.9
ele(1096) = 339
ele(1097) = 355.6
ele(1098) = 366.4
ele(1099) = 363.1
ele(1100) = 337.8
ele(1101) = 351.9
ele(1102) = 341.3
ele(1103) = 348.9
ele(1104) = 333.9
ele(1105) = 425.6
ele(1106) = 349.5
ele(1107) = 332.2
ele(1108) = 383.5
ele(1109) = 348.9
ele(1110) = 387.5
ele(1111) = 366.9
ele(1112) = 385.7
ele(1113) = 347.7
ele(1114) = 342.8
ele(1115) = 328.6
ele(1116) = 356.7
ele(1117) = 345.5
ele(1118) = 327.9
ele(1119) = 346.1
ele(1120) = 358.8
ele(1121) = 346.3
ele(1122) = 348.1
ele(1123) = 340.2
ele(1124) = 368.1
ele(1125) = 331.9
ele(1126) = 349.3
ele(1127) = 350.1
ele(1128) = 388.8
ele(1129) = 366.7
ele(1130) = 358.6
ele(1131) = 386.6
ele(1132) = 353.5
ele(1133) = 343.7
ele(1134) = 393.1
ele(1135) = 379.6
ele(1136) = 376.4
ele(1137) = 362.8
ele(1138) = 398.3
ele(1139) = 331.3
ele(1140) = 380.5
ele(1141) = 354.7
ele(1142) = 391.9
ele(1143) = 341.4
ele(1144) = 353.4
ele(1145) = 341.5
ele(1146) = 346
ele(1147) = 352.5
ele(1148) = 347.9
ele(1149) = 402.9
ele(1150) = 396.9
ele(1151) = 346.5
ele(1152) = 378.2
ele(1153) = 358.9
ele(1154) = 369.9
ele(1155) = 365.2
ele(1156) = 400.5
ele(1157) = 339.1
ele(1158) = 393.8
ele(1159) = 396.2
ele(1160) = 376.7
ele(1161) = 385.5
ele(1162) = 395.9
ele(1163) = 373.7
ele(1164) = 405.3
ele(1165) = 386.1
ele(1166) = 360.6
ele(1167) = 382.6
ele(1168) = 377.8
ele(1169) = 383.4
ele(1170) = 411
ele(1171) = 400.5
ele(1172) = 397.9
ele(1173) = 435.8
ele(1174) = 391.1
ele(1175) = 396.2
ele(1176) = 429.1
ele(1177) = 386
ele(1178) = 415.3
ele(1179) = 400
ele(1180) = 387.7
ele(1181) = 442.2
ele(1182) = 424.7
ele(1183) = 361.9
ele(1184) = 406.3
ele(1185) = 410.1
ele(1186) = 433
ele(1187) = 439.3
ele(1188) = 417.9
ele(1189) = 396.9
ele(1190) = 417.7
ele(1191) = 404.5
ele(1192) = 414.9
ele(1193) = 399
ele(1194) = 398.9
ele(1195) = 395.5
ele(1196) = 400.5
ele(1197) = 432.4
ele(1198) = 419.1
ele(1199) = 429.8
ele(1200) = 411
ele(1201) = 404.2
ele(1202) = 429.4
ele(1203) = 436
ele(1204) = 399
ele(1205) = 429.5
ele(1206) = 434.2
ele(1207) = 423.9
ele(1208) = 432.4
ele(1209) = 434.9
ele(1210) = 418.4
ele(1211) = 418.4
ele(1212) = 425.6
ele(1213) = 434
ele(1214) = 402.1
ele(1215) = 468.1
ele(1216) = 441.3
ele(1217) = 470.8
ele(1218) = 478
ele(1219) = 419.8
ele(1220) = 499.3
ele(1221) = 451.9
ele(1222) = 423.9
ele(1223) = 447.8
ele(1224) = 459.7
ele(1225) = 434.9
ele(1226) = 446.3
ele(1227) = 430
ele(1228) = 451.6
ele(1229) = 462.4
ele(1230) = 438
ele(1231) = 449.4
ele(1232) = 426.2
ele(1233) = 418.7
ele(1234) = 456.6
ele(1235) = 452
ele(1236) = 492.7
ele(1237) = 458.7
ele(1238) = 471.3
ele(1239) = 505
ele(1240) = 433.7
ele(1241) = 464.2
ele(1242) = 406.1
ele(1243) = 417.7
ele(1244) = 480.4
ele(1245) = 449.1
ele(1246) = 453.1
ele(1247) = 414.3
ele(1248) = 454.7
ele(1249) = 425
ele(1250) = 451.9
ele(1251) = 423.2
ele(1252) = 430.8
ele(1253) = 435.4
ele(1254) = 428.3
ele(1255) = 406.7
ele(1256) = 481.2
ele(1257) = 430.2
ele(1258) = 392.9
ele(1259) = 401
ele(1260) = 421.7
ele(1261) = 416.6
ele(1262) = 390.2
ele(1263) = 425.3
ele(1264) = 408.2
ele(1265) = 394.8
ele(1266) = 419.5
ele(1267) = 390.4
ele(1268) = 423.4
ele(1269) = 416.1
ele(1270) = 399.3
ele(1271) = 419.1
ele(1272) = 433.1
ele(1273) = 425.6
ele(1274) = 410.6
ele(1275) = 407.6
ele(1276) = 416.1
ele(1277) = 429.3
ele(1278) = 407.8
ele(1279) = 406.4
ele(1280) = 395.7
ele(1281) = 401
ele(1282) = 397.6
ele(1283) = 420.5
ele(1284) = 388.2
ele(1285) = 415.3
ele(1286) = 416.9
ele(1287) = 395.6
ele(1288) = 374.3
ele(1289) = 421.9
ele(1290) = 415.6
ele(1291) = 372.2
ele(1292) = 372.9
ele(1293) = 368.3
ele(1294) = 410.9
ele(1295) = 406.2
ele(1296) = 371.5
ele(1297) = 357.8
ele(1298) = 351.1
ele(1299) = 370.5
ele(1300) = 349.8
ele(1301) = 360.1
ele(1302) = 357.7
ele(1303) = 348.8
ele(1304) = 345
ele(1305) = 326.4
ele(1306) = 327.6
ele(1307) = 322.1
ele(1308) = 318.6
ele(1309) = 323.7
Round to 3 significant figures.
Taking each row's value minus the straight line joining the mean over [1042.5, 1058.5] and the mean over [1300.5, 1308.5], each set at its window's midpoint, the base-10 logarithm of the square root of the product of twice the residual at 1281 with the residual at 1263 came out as 2.00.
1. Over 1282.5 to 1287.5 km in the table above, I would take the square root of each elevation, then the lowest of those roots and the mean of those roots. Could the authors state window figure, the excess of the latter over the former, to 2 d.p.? 0.48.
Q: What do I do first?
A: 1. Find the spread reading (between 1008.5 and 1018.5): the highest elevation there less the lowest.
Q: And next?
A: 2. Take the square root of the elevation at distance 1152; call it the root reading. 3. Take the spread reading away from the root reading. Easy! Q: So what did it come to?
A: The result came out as -54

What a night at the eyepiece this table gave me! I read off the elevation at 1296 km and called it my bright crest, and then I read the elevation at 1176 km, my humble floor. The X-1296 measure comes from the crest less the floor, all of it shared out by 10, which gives -5.8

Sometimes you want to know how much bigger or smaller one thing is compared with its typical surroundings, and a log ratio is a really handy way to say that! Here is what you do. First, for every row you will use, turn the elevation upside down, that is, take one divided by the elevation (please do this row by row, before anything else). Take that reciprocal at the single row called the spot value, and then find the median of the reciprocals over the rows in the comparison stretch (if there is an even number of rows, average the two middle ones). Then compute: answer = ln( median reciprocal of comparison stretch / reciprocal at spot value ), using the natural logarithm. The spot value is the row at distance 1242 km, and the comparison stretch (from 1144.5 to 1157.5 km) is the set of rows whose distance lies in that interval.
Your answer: 0.12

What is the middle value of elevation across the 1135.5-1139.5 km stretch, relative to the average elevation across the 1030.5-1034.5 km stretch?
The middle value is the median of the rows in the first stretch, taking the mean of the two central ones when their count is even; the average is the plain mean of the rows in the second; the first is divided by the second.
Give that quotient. 1.10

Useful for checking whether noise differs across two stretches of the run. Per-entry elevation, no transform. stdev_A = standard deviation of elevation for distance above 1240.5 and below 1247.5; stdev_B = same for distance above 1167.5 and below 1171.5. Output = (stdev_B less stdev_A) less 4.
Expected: -17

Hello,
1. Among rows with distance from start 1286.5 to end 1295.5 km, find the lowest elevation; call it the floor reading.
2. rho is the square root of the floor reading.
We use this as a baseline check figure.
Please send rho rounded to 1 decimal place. 19.2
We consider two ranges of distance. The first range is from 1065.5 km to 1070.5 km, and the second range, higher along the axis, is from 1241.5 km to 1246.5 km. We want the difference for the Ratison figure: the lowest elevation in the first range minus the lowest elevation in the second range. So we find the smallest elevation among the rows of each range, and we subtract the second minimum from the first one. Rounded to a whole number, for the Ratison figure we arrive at -67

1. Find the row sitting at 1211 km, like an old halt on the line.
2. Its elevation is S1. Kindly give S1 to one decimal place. 418.4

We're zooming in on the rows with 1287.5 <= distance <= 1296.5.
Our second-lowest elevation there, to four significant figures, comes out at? 371.5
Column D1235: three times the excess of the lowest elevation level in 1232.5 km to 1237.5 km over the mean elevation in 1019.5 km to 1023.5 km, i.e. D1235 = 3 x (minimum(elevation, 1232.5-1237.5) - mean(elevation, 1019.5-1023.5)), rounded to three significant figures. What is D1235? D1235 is 285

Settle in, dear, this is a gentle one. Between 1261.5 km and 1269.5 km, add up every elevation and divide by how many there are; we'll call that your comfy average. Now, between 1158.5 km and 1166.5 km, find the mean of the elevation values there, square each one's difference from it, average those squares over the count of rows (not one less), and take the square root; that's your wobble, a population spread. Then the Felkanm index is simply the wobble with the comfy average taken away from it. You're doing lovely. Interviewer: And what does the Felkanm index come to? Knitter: -395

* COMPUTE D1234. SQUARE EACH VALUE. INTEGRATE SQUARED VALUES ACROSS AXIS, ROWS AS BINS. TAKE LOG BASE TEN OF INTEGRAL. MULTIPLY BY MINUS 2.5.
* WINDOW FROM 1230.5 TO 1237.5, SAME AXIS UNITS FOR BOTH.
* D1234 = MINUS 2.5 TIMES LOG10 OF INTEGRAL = -15.4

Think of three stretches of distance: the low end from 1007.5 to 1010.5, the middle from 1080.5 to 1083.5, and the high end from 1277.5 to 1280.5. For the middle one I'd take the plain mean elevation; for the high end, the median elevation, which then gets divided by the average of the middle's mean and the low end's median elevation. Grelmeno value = 1.13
